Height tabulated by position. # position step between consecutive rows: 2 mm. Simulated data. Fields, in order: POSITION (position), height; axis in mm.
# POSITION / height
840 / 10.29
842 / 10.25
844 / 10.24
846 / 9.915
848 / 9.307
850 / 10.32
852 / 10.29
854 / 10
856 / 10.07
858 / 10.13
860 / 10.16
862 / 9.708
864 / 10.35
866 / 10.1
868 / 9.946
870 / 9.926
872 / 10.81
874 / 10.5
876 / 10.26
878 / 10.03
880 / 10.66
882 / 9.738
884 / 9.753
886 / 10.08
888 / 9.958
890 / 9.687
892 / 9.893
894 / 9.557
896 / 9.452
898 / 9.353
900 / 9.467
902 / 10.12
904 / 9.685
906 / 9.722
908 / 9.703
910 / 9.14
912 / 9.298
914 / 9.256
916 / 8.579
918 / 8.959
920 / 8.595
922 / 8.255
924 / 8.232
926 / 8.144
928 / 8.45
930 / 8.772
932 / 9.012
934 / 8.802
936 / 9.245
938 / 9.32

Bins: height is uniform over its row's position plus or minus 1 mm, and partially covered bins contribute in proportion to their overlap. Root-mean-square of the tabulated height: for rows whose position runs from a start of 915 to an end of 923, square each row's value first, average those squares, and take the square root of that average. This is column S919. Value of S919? 8.6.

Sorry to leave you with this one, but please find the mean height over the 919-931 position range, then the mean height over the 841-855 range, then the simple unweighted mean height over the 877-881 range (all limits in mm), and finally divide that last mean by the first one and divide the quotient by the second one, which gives 0.122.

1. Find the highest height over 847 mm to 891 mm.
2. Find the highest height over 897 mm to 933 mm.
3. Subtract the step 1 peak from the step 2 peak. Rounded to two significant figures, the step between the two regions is -0.69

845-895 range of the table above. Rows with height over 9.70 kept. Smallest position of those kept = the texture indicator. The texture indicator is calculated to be 846 mm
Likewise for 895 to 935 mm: 902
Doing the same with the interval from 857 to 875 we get 858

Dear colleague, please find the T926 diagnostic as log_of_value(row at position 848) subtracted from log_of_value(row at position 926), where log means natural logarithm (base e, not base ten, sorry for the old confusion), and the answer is -0.13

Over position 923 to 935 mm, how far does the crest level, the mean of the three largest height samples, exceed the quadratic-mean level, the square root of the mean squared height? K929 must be 0.29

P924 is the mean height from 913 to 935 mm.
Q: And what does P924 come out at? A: 8.6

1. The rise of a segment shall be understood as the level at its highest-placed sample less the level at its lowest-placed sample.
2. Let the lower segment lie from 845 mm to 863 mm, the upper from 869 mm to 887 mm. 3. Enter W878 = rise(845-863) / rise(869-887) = -1.3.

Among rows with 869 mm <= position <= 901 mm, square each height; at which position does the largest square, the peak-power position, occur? 872 mm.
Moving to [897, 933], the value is 902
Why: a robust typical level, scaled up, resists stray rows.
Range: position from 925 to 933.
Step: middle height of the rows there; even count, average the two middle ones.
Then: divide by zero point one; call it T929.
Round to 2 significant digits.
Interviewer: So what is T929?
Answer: 86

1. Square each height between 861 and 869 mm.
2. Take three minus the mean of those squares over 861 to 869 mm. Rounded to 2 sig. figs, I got -98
